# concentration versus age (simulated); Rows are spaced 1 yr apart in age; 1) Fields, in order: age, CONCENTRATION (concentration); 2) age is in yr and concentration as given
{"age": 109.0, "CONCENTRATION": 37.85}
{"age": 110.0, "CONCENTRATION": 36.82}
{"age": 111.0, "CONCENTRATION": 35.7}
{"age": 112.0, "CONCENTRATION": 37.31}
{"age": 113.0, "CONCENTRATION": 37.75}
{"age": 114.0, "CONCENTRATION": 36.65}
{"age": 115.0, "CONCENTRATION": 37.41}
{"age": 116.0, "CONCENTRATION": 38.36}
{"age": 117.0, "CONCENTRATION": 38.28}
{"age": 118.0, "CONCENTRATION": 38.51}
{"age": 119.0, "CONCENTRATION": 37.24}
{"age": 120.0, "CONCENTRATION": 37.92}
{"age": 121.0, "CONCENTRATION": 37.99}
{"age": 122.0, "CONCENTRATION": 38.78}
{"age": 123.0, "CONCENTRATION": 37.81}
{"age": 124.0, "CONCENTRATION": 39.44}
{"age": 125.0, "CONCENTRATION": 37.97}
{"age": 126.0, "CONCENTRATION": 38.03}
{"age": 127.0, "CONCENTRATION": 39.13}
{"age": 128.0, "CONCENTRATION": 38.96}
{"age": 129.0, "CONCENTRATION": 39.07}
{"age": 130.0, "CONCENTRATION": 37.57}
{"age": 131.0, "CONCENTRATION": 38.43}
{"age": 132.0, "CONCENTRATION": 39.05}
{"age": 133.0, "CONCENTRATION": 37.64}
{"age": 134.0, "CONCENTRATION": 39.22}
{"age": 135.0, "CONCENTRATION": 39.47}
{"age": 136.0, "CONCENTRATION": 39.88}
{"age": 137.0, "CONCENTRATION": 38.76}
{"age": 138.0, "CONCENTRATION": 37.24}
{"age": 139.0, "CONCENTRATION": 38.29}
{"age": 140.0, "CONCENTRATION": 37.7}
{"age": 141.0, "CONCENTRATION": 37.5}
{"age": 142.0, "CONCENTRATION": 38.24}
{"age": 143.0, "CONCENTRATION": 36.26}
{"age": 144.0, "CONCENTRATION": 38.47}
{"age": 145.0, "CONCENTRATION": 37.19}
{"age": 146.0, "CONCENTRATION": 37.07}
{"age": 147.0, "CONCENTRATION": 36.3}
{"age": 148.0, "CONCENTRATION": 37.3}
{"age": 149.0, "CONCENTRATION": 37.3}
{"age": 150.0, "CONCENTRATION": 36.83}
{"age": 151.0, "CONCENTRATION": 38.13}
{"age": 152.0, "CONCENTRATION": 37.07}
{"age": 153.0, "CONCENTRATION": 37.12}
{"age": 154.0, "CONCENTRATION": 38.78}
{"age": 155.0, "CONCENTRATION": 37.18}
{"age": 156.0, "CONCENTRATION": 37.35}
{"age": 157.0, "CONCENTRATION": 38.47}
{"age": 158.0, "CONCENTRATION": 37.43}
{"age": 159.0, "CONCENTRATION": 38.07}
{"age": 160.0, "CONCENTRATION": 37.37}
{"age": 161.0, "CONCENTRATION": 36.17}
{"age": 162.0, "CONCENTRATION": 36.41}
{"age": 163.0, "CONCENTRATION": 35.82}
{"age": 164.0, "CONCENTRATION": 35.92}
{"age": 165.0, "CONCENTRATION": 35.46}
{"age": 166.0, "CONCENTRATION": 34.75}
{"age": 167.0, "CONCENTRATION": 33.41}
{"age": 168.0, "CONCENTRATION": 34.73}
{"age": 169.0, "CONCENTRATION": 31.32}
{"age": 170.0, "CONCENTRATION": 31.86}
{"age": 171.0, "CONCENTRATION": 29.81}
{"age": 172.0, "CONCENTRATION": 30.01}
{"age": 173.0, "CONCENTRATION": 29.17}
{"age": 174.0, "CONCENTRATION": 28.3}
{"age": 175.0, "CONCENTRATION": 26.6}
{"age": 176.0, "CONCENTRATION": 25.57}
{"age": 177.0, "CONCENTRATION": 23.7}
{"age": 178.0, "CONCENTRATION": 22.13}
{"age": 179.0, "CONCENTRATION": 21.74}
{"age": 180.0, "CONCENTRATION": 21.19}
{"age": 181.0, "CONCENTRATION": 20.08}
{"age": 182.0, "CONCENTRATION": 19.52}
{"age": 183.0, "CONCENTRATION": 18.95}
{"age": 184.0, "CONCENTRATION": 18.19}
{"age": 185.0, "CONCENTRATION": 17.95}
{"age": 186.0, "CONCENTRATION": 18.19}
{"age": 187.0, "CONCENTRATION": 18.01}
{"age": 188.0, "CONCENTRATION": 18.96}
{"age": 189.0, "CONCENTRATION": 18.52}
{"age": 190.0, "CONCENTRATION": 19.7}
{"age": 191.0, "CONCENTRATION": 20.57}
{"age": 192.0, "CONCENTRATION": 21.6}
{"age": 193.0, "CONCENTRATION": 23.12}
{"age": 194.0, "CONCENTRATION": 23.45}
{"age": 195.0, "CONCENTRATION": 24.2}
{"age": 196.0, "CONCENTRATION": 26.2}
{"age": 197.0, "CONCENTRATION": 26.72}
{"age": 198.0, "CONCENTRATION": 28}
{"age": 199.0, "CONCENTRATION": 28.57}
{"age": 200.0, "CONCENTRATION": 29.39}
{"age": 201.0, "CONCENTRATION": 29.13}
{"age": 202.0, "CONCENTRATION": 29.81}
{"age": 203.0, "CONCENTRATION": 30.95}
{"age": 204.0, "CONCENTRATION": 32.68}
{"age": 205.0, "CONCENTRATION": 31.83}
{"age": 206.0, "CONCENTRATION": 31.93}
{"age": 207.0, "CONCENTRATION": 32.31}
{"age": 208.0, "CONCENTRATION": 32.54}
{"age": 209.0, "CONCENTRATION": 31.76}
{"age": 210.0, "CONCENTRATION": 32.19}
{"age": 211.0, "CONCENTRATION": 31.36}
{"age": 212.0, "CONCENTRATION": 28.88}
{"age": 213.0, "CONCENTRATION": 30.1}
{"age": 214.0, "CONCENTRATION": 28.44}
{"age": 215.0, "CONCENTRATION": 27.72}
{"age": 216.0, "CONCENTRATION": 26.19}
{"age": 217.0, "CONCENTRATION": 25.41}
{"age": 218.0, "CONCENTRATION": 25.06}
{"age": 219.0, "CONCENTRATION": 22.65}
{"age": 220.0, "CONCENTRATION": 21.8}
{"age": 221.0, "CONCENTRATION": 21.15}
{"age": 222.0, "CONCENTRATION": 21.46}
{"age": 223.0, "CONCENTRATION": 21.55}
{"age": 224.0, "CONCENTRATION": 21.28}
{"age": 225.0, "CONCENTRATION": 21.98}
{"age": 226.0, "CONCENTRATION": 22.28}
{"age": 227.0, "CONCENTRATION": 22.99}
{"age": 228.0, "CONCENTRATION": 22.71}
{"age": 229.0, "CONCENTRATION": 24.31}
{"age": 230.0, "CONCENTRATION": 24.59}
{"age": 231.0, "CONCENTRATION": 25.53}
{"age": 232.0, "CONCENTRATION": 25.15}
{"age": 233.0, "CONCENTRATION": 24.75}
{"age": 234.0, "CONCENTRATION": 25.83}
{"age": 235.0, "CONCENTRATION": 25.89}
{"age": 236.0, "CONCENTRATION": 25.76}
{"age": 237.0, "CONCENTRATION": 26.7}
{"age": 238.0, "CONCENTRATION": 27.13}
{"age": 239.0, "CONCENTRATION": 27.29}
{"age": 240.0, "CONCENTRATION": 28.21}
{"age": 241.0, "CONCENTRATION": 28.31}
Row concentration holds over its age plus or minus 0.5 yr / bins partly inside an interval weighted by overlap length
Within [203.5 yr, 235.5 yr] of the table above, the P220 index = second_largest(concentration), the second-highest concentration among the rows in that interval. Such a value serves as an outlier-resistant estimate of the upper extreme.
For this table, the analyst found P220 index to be 32.54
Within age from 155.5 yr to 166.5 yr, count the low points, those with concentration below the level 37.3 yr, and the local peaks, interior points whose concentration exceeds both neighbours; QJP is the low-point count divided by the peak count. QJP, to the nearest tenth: 1.5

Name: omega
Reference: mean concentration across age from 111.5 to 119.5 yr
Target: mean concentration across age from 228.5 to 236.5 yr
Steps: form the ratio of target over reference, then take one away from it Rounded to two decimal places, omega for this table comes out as -0.33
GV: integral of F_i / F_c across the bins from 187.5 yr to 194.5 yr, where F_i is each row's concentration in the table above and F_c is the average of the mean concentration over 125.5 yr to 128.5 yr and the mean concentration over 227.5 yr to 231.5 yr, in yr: 4.6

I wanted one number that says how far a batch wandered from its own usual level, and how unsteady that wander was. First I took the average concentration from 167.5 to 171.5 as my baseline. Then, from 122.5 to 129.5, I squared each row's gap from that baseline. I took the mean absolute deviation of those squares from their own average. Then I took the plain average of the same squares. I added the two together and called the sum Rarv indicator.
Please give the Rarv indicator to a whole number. 53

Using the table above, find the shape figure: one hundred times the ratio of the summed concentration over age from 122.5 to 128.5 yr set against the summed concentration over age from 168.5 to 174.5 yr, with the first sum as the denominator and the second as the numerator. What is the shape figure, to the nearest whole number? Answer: 78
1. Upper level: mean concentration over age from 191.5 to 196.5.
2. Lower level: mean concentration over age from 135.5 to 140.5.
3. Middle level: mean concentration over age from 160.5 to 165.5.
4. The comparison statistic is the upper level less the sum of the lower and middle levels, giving -51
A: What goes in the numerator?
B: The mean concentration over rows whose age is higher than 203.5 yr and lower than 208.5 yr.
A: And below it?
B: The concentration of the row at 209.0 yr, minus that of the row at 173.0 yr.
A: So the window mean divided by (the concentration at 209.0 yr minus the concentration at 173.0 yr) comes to 12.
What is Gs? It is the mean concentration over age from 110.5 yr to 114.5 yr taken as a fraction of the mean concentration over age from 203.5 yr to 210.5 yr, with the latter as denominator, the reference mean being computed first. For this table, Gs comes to 1.15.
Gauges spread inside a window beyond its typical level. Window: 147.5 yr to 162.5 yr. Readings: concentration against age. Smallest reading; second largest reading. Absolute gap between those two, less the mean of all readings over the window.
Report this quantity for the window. -35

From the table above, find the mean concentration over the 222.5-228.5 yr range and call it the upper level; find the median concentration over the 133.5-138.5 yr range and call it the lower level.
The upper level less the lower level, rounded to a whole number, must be -17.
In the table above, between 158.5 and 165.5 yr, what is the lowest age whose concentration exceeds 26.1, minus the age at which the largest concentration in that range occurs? 0 yr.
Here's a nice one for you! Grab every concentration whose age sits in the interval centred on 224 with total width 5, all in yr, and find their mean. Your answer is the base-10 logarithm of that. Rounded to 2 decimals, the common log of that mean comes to 1.34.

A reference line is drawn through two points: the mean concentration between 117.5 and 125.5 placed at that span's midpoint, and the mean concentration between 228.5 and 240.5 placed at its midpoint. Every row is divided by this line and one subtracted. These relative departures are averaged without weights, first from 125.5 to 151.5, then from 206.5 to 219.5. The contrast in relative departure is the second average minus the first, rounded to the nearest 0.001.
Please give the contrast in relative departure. -0.028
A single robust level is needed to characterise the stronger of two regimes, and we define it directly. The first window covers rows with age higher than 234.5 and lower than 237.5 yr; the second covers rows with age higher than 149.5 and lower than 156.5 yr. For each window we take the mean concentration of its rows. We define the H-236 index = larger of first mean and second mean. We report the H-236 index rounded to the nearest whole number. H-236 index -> 37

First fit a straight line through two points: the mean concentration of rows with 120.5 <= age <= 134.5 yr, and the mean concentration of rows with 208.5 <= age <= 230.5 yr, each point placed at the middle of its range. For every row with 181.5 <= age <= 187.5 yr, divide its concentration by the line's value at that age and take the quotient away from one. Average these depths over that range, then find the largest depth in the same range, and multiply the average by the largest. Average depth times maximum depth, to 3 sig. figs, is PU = 0.159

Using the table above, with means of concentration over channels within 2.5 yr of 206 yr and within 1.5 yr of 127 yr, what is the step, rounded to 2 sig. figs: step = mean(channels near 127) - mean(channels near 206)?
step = 6.4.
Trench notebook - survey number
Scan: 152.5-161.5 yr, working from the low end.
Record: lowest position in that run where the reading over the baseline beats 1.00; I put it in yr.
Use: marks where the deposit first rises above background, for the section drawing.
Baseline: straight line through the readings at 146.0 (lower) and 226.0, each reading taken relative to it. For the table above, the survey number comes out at 153.0 yr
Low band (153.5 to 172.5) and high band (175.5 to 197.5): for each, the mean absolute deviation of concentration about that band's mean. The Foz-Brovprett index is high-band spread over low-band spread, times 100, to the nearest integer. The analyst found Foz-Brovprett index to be 105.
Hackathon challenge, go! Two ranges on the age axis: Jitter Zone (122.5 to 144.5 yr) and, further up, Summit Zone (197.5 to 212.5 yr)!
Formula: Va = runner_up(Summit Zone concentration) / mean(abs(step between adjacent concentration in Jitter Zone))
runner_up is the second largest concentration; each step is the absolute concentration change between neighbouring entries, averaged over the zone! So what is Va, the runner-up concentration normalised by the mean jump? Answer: 33.2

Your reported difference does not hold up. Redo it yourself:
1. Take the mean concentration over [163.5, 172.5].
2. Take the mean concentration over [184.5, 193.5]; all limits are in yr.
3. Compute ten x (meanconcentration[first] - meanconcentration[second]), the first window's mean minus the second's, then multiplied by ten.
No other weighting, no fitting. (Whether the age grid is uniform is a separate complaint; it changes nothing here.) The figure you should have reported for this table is 134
